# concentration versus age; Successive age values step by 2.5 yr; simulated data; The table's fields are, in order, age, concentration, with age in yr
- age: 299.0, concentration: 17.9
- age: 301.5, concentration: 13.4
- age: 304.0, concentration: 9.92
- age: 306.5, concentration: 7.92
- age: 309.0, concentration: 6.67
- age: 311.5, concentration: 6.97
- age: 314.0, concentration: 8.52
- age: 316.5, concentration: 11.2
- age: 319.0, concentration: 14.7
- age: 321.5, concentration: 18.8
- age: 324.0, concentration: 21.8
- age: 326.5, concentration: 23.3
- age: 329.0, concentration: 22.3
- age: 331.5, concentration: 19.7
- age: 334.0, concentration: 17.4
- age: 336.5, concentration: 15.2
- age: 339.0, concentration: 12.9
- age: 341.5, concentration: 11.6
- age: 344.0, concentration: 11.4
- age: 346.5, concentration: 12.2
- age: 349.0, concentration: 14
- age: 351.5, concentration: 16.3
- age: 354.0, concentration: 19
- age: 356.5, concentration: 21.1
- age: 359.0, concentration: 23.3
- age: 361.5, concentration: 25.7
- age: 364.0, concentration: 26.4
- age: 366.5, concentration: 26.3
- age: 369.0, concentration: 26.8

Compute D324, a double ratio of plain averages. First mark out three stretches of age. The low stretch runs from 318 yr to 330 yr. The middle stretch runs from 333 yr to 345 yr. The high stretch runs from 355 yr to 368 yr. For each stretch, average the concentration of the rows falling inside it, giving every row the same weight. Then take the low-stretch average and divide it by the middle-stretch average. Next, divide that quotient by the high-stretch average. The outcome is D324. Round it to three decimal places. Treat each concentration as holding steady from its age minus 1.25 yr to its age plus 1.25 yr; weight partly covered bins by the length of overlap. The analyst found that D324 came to 0.060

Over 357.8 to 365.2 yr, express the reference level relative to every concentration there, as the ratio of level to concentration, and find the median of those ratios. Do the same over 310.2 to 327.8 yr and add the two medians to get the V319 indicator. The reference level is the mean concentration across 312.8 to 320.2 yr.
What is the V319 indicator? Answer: 1.2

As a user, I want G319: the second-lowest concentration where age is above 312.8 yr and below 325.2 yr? 11.2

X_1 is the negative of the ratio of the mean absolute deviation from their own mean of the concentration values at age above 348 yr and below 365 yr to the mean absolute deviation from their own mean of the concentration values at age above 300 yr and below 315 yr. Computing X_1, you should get -2.0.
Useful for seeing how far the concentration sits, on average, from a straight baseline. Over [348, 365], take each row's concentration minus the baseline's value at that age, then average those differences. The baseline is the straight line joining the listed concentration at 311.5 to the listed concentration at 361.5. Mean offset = -3.0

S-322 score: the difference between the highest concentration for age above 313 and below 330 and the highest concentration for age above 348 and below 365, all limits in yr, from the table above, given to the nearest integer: -3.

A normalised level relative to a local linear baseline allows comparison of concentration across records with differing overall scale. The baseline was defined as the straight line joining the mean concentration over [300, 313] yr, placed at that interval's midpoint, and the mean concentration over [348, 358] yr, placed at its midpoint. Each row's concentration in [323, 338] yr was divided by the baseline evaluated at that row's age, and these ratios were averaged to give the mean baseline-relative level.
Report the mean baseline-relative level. 1.5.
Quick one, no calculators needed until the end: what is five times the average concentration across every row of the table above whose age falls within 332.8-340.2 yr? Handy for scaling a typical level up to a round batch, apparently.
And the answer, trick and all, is 76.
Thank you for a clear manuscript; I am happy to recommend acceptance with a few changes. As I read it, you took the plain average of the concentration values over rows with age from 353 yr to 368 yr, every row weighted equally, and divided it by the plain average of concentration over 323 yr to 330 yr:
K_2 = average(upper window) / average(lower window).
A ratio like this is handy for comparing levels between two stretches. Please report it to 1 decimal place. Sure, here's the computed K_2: 1.1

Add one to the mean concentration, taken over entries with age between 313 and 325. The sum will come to 16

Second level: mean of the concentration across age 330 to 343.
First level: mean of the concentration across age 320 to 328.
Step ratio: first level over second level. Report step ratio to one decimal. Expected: 1.4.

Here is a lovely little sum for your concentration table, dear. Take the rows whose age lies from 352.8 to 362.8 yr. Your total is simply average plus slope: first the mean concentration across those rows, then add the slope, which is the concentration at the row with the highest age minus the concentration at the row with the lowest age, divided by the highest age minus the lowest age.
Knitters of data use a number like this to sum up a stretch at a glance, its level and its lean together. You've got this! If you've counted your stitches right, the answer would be 23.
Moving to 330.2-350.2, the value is 14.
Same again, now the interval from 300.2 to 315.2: 9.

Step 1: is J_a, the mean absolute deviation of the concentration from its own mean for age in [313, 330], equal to 4.9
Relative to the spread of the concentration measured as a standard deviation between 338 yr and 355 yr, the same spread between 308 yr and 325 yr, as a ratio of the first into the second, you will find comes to 2.1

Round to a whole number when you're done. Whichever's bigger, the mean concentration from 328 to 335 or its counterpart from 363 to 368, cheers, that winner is 26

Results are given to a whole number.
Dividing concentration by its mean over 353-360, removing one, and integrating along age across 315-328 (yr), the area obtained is -2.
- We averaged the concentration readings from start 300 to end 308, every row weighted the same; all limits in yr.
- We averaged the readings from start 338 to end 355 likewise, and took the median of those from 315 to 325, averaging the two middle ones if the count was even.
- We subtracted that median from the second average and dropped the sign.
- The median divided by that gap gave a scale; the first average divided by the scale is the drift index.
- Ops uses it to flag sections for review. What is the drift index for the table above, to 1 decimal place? 1.8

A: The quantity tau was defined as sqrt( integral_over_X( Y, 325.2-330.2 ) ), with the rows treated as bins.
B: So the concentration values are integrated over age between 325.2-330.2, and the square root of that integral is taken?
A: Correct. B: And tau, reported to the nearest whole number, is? 11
